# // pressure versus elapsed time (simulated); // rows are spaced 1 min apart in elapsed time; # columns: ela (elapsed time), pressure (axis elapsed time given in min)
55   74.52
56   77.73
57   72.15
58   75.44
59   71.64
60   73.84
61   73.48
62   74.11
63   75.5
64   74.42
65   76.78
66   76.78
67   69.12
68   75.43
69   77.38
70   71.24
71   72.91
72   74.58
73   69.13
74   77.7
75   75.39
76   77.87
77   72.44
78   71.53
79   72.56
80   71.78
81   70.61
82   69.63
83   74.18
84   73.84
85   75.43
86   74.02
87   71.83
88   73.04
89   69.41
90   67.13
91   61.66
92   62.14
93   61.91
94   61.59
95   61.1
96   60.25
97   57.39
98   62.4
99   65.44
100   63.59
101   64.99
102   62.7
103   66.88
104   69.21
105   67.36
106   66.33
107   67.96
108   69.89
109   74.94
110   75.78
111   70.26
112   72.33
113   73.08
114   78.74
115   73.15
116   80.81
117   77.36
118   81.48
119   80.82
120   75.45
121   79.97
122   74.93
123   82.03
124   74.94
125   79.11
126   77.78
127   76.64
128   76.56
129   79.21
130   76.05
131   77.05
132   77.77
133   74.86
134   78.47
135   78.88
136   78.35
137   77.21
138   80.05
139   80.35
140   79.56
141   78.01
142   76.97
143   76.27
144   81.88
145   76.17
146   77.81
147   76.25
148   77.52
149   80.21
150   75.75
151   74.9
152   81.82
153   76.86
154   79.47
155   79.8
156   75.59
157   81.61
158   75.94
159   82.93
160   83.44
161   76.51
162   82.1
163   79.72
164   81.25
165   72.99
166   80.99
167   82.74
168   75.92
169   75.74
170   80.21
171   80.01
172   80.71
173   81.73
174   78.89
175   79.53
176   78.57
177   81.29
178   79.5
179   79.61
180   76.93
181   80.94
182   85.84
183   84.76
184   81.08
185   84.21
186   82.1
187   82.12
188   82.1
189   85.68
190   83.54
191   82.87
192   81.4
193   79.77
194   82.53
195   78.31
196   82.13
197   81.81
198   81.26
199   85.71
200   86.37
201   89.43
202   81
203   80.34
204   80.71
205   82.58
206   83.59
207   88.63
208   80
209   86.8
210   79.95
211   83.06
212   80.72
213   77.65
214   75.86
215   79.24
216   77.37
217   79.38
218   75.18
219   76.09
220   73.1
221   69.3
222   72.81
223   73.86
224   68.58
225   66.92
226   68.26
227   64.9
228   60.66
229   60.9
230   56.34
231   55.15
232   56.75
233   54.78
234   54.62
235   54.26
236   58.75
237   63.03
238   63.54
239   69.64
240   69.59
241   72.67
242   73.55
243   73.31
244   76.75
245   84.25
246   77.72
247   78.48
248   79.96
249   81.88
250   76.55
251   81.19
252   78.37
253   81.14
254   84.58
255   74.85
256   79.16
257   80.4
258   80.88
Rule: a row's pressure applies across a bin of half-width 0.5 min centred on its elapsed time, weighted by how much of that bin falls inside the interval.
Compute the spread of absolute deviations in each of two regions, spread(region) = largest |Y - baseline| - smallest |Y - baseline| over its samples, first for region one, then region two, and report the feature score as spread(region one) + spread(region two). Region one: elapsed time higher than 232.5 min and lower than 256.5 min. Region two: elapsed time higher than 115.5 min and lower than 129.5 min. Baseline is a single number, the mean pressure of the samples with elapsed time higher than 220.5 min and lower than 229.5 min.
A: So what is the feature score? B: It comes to 22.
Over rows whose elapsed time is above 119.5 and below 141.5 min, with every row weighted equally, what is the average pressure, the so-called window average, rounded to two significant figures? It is 78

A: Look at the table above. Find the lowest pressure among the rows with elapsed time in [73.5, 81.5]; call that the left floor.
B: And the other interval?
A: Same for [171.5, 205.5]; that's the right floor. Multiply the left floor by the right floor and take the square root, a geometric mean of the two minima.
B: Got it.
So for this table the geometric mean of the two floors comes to 74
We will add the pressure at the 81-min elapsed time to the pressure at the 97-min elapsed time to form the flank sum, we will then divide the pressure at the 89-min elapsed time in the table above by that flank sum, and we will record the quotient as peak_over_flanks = 0.542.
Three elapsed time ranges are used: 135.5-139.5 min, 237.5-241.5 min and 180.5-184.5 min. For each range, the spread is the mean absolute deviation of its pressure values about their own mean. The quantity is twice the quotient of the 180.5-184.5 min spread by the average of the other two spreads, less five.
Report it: -2.8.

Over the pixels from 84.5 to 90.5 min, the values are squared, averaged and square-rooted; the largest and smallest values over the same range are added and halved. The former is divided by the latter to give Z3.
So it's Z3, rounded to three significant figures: 1.01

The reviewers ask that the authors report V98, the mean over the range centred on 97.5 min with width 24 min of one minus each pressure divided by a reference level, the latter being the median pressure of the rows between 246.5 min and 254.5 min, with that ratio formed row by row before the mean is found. 0.18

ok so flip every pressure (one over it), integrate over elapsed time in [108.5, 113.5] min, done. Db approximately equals 0.0683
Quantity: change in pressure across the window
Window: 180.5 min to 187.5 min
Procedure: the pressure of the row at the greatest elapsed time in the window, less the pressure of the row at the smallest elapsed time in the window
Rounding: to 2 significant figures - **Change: 1.2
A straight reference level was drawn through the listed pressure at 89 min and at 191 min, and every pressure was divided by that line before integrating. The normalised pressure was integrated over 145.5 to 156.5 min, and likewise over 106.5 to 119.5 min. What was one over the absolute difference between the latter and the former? 0.41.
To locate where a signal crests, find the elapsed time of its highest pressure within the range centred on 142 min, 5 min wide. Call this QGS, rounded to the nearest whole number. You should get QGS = 144 min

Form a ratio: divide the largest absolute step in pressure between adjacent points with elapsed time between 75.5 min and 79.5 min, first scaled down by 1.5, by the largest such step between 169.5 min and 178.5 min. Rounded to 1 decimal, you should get 1.3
